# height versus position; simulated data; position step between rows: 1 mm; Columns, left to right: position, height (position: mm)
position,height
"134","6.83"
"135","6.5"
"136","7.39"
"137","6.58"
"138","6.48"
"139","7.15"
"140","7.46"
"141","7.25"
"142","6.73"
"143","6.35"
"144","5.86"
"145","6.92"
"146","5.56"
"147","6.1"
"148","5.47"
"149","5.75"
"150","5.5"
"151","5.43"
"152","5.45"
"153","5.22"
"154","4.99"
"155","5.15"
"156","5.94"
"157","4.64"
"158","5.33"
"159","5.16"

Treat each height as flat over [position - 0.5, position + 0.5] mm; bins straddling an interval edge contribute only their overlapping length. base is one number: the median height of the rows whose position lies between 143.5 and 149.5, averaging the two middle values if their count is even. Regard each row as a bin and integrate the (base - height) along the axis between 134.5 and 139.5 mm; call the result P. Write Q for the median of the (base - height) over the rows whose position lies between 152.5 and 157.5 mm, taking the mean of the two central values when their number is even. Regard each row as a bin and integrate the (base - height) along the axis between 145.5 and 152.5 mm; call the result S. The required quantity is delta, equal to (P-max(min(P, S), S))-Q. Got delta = -7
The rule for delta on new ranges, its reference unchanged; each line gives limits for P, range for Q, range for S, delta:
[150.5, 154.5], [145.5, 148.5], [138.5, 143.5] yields 8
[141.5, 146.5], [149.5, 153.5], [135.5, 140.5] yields 3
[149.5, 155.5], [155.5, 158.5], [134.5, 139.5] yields 8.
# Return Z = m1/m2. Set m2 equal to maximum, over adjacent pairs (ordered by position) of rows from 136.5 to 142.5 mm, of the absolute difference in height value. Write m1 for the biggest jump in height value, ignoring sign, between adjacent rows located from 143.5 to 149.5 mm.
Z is 2.0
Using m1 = 1.36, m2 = 0.7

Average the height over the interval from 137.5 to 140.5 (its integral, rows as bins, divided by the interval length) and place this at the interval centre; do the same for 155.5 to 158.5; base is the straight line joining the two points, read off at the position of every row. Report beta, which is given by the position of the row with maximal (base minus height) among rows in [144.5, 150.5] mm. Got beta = 146 mm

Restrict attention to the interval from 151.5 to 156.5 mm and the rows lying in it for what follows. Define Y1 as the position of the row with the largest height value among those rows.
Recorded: 156 mm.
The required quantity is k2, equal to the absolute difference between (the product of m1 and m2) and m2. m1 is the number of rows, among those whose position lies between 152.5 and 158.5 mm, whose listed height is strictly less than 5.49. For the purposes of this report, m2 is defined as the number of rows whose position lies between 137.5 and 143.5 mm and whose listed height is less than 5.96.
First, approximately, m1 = 5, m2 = 0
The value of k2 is 0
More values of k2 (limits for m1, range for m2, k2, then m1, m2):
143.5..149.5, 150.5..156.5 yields 0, 1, 6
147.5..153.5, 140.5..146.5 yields 6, 4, 2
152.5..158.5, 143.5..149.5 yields 16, 5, 4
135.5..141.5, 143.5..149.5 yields 4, 0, 4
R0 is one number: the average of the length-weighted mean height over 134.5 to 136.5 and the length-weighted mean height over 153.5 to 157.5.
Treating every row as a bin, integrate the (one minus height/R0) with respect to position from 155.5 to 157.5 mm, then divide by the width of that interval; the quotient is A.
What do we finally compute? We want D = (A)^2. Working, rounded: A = 0.13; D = 0.0162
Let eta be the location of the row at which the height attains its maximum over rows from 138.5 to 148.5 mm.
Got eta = 140 mm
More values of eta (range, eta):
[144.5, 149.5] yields 145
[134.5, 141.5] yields 140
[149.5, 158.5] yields 156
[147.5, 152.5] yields 149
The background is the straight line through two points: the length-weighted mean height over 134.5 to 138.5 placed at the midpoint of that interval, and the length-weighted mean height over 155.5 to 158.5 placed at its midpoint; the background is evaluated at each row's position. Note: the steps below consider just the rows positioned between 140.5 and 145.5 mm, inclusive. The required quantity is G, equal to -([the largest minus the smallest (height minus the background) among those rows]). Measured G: -1.18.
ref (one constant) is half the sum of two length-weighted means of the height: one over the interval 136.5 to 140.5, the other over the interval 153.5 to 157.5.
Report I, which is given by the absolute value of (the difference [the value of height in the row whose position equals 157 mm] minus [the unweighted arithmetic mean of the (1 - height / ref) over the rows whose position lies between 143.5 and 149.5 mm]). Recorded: 4.6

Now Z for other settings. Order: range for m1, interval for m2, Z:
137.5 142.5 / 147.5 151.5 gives 2.4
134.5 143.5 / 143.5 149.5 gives 0.7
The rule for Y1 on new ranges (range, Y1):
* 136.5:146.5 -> 140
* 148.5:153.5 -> 149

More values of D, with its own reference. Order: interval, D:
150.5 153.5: 0.0132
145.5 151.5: 0.0050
